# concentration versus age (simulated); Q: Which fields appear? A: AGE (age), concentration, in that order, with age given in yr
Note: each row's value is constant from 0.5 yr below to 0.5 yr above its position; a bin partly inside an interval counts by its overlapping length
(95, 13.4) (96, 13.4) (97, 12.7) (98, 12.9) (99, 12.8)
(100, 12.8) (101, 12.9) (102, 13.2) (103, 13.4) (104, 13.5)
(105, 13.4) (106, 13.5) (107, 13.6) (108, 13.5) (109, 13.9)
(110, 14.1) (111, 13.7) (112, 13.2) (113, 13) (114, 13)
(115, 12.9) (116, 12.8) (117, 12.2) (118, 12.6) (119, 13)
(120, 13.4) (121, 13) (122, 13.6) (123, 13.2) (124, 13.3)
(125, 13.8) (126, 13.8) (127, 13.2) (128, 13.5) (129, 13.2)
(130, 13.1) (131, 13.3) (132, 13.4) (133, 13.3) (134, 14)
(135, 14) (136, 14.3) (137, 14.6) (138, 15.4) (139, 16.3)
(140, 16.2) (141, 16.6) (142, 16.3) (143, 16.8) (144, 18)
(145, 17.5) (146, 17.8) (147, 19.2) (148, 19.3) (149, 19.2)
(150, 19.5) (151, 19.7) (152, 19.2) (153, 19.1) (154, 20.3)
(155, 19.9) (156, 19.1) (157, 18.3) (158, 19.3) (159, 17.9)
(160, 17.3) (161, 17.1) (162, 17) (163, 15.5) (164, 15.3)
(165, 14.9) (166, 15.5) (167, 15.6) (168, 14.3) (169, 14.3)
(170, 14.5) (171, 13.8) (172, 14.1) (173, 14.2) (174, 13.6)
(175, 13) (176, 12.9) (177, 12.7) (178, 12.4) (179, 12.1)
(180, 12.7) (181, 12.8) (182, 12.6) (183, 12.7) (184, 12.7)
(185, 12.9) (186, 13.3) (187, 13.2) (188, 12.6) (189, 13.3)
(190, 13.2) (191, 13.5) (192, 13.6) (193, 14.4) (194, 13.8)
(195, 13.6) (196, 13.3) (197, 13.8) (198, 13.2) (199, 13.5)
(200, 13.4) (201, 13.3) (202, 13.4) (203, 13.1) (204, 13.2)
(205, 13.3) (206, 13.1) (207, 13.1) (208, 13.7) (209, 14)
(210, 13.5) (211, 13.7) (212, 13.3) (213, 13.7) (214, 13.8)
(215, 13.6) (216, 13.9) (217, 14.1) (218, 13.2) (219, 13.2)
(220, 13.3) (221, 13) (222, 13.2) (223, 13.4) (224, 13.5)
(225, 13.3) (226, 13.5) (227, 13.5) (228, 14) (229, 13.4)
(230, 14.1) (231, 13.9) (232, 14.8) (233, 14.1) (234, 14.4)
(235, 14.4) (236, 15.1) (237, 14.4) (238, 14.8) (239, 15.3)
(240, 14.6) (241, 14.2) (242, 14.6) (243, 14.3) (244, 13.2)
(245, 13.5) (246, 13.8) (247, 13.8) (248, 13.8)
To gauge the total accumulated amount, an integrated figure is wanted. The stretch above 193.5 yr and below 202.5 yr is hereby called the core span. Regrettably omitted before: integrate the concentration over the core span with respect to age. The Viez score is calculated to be 121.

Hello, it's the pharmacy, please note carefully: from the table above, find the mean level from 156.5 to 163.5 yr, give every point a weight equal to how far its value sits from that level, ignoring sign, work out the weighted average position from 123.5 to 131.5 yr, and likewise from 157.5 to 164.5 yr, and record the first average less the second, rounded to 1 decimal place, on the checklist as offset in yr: -34.0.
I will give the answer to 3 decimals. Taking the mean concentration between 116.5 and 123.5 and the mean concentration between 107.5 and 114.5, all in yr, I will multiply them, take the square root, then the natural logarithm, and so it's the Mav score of 2.583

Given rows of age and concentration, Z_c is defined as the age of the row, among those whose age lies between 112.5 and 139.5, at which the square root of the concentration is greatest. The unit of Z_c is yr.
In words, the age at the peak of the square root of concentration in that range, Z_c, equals 139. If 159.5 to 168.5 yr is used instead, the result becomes 160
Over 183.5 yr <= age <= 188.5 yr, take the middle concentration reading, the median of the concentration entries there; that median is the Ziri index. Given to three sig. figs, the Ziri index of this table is 12.9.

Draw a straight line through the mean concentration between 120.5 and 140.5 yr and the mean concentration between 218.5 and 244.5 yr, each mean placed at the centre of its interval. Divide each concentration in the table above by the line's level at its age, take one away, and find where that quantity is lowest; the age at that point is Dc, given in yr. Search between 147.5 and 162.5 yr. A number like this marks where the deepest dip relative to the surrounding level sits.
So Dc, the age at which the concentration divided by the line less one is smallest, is 162 yr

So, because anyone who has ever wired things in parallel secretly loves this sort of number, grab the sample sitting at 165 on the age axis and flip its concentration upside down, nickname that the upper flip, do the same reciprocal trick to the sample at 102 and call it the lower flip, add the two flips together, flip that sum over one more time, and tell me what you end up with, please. 7.00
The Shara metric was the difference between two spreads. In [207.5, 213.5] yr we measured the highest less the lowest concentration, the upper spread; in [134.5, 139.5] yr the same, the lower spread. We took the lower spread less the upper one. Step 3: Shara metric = 1.6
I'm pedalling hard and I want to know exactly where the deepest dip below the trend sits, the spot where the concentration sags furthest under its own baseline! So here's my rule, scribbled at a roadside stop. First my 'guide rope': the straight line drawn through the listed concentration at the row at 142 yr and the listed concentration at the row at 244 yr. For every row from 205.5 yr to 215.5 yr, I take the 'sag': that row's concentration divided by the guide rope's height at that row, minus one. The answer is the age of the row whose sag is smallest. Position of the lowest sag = 206 yr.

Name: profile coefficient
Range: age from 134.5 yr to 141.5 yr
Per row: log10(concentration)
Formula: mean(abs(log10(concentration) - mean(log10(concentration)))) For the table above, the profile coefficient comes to 0.0255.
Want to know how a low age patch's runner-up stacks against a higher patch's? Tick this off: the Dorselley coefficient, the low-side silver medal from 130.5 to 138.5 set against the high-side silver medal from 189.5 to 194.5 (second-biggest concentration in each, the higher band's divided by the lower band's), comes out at 0.95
